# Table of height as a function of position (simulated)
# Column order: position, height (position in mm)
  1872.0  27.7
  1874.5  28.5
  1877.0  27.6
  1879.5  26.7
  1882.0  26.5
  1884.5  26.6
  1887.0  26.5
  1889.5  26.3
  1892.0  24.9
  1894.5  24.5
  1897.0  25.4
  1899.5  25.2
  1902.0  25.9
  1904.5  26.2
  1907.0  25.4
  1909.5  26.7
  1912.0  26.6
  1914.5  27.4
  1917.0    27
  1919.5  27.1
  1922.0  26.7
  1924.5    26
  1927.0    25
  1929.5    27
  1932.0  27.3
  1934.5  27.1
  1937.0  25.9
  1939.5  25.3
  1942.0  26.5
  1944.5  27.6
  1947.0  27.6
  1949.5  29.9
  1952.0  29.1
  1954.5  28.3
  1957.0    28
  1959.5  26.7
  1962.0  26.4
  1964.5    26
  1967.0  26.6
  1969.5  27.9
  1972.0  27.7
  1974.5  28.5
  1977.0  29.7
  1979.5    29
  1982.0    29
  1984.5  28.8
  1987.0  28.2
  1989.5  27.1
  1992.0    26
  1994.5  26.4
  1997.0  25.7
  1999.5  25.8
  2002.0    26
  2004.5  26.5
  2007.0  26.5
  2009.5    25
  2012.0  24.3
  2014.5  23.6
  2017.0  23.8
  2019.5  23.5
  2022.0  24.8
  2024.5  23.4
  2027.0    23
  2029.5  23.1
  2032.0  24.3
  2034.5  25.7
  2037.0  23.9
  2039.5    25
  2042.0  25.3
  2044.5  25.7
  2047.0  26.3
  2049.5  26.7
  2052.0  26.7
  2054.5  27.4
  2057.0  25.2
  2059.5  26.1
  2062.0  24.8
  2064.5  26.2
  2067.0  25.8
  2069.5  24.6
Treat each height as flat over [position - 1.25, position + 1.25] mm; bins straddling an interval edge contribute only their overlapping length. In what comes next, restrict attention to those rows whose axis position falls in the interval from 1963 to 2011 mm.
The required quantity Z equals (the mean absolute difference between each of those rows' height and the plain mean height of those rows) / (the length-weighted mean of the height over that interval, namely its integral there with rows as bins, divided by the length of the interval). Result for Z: 0.044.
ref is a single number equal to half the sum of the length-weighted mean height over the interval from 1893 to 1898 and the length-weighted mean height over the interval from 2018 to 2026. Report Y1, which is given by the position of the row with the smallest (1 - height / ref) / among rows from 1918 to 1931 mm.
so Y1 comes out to 1919.5 mm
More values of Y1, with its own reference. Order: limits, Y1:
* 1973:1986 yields 1977.0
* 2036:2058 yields 2054.5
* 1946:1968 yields 1949.5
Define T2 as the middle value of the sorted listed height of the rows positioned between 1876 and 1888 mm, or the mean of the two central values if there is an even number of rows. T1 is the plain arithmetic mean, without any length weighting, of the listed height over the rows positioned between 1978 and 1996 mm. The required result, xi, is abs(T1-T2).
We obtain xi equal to 1.2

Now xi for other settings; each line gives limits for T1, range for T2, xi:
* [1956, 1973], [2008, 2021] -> 3.2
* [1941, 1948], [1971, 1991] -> 1.4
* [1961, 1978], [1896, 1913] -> 1.6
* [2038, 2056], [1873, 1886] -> 0.5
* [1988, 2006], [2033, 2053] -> 0.5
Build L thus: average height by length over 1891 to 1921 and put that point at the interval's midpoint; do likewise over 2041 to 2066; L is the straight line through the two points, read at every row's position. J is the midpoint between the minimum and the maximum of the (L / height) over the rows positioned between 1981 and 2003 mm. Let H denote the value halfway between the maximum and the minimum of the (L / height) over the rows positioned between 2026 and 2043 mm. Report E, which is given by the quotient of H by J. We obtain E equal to 1.12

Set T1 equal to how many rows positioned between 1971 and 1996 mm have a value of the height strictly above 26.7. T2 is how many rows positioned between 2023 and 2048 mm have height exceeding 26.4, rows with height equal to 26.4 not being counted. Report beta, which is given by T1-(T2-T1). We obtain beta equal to 16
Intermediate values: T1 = 8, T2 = 0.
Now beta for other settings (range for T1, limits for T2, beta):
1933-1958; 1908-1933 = 6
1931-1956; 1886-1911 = 12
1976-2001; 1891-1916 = 9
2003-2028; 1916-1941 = -6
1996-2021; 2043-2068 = -3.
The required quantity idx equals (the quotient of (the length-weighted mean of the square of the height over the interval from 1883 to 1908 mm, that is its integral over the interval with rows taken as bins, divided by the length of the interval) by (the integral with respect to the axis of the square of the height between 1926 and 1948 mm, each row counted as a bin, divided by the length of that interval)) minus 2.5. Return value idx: -1.57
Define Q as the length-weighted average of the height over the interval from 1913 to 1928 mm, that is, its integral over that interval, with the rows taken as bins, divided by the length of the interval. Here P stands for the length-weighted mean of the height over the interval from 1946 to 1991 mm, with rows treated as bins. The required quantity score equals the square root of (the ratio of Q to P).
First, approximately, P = 28.0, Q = 26.6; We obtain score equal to 0.97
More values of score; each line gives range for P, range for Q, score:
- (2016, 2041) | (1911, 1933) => 1.05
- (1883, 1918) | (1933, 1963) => 1.03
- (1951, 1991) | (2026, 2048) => 0.94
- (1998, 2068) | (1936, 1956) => 1.05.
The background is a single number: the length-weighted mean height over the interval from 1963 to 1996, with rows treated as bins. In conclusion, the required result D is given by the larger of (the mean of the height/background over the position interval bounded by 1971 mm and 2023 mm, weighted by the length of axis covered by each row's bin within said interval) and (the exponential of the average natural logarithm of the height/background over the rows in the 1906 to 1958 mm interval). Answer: 0.97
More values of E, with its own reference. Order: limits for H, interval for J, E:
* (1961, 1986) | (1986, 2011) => 0.96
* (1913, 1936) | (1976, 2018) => 1.01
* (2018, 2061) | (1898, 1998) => 1.09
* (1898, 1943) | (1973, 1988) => 1.11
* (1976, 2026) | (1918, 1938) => 1.00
